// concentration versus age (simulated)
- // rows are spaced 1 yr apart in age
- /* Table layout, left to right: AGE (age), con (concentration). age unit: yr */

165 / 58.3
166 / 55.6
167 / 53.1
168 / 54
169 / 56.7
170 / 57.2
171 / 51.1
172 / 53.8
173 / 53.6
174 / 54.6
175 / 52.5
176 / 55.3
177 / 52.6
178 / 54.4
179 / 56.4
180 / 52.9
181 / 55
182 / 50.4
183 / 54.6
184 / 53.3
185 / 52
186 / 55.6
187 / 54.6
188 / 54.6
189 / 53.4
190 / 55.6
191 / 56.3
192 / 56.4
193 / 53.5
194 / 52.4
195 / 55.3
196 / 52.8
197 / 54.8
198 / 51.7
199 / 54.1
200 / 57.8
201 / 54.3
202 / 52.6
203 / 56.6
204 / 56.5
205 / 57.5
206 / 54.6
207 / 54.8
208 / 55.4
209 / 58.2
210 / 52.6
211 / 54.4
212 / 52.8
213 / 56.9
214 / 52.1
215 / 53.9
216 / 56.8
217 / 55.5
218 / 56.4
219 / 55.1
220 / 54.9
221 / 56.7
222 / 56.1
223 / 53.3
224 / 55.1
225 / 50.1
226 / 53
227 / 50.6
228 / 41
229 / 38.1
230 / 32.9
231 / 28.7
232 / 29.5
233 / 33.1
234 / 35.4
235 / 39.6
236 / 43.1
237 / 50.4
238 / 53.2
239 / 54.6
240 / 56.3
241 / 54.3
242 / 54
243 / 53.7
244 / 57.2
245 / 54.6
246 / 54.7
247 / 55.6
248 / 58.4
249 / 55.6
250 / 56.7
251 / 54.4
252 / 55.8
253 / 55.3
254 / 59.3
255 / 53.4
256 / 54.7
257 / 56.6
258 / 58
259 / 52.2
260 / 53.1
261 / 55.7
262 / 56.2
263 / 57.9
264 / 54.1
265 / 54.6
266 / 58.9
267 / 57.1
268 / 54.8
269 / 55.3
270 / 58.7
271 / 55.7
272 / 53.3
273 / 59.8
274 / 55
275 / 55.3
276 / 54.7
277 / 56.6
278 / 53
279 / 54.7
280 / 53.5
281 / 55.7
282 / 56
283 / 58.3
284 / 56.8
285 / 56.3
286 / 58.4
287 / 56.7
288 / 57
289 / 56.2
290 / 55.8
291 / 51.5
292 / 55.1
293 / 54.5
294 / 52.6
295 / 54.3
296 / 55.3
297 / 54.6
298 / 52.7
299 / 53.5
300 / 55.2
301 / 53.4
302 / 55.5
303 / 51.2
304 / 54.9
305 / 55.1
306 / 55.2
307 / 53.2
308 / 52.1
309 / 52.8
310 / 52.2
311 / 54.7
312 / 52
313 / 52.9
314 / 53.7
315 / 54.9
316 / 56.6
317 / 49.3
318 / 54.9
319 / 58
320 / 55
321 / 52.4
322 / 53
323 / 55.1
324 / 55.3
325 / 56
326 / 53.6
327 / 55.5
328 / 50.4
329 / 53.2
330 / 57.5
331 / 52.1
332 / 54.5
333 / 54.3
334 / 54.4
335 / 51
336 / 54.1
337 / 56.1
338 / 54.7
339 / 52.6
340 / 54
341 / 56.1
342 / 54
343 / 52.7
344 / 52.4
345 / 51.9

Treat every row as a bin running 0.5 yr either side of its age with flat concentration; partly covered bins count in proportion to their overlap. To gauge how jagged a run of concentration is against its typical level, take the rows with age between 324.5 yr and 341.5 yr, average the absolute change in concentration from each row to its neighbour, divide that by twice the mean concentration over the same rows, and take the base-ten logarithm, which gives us -1.64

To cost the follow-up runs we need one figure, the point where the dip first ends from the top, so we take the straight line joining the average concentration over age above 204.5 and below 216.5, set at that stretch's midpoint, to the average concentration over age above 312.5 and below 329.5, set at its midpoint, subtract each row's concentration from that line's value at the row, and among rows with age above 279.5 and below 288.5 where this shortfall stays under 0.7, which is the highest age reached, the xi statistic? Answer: 288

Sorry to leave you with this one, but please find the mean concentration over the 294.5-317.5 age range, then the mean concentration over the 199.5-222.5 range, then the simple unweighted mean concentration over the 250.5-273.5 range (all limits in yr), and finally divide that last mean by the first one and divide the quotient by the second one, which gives 0.0188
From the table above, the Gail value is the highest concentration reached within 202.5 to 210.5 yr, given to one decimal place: 58.2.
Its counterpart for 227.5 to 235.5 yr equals 41.0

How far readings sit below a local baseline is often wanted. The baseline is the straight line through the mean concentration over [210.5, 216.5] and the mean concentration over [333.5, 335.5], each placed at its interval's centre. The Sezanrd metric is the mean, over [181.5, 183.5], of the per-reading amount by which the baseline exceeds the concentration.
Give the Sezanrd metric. 2.4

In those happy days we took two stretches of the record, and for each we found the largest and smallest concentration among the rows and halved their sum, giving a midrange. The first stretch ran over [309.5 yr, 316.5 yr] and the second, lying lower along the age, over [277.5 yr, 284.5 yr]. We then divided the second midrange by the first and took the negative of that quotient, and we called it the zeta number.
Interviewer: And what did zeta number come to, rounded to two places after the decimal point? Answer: -1.02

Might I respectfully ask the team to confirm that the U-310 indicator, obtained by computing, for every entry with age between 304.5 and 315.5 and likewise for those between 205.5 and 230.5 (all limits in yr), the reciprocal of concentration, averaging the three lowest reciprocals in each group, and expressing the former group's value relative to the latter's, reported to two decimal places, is 1.04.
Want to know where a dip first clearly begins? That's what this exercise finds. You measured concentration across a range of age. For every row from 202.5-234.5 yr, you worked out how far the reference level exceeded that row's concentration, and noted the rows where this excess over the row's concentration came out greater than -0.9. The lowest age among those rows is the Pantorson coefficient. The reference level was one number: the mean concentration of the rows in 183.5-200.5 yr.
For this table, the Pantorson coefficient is 206 yr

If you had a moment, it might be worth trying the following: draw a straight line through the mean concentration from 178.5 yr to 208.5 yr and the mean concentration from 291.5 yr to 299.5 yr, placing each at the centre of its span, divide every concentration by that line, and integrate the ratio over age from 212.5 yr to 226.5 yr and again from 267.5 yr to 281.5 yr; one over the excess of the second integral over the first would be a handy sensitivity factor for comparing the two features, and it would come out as 4.0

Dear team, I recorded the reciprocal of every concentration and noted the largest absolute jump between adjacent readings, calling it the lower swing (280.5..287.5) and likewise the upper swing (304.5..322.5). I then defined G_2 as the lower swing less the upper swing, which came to -0.0019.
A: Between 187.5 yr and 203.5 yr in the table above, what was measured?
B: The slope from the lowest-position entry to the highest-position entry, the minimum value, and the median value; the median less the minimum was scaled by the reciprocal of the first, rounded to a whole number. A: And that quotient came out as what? 21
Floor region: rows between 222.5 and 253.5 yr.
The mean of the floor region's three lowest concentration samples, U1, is 30.4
